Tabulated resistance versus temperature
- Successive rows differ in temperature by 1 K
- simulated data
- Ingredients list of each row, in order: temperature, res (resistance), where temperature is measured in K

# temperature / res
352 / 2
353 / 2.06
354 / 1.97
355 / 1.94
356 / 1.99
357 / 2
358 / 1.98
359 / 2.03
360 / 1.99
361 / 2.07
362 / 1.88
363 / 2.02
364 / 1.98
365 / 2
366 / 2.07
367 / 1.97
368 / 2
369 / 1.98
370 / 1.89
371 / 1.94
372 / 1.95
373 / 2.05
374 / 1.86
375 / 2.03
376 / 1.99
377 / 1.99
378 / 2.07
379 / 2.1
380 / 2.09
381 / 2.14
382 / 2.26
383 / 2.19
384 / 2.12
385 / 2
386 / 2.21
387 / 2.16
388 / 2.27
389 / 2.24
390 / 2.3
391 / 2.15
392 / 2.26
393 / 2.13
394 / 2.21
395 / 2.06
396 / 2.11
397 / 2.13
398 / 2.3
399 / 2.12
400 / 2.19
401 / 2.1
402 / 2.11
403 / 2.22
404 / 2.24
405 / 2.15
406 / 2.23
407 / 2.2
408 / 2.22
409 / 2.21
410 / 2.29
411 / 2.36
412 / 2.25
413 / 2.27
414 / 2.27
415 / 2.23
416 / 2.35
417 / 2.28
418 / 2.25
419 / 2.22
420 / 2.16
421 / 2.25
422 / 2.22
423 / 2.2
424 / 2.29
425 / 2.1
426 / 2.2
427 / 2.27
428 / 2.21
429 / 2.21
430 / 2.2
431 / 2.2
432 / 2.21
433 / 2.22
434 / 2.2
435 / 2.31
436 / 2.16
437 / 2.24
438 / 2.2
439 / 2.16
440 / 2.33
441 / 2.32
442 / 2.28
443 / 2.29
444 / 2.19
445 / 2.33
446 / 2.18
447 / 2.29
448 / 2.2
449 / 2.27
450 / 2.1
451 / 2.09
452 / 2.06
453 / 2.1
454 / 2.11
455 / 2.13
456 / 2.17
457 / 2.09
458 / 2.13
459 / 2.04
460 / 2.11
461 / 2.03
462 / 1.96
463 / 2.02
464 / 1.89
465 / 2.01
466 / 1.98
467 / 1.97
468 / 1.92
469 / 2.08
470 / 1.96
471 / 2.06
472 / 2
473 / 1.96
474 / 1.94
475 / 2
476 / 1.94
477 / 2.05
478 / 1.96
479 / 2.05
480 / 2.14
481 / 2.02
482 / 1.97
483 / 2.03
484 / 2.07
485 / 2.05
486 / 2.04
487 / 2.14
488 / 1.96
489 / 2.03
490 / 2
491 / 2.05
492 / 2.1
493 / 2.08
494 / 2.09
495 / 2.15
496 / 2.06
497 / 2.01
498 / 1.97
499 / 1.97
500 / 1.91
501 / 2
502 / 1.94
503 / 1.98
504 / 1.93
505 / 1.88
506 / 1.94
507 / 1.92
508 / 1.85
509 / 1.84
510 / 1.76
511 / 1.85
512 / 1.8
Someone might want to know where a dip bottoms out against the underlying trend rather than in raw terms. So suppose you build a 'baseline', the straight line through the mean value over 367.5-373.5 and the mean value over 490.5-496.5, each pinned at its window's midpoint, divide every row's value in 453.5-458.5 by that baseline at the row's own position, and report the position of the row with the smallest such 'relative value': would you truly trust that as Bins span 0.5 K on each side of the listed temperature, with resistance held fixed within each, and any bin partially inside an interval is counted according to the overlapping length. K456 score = 457 K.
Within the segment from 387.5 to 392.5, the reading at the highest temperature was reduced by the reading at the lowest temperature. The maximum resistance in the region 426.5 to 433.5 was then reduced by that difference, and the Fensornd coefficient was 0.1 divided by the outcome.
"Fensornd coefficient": 0.0439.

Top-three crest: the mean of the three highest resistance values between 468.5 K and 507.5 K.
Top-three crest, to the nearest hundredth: 2.14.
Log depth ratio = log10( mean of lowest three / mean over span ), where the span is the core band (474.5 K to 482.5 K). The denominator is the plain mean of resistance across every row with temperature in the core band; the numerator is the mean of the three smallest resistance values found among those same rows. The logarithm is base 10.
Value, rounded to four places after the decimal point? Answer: -0.0130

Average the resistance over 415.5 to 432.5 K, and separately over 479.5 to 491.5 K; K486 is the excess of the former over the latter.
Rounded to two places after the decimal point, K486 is 0.18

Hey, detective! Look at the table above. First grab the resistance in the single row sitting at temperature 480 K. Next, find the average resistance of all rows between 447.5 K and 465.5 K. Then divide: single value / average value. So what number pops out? 1.03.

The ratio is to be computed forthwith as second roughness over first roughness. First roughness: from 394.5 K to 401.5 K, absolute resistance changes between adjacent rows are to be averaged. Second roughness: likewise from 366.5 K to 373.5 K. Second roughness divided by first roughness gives 0.5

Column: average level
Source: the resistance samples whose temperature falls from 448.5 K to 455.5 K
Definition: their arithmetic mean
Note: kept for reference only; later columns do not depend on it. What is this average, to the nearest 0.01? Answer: 2.12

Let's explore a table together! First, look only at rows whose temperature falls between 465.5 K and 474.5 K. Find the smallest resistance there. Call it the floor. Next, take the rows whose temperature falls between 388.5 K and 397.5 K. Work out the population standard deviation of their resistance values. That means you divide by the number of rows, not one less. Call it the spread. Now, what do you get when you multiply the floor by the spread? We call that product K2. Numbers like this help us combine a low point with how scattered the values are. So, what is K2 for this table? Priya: 0.144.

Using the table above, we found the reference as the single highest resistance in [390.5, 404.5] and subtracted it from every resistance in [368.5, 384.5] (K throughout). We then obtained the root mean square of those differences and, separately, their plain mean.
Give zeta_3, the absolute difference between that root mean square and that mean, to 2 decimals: 0.54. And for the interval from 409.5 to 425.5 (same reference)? 0.13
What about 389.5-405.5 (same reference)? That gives 0.27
